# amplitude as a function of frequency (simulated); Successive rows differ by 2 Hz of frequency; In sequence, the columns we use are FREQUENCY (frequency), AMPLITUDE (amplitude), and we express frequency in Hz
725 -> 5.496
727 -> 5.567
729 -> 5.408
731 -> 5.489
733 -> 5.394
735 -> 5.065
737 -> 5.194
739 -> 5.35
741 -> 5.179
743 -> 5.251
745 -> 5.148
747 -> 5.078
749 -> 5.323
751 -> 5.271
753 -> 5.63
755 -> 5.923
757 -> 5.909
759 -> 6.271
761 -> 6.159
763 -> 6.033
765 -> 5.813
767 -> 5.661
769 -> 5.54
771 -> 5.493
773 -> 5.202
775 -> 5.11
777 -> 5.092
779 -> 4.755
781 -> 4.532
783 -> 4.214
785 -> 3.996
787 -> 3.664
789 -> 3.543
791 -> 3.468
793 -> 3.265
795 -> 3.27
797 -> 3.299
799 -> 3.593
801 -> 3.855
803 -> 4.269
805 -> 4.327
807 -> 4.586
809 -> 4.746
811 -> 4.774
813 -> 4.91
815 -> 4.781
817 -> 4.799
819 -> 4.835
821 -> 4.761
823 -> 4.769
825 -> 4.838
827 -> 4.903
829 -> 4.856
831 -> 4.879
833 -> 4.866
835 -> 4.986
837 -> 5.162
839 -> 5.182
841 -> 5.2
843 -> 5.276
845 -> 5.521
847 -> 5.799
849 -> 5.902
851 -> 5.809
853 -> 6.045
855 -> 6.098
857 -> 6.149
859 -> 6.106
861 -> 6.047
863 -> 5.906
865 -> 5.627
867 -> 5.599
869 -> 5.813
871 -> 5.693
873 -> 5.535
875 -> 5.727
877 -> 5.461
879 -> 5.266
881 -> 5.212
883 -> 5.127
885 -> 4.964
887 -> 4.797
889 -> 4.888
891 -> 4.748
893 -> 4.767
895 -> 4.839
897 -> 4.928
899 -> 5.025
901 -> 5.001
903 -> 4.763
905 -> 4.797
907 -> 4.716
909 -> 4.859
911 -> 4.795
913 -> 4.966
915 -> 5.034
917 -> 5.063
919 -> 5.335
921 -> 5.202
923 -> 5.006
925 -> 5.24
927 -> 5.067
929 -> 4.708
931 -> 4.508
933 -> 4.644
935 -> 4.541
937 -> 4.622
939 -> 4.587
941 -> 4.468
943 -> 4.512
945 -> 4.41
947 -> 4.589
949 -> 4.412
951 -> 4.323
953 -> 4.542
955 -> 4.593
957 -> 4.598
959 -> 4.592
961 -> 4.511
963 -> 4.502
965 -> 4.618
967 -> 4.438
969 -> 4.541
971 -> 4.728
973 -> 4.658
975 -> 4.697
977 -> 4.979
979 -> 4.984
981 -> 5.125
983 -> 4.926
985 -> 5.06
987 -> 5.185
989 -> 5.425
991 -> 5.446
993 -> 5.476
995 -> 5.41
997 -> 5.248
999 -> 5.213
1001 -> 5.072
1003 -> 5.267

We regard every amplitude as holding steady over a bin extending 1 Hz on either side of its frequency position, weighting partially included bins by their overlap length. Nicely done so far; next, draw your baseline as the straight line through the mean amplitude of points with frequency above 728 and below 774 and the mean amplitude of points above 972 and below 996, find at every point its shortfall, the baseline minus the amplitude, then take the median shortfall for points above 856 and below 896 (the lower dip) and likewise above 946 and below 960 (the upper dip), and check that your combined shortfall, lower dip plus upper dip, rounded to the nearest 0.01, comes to 0.39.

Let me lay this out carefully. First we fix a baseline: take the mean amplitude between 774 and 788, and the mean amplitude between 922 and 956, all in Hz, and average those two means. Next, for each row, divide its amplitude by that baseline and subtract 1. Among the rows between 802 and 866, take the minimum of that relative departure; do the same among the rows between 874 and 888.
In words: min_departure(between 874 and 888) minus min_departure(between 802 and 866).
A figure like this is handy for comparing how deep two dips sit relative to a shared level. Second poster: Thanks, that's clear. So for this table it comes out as 0.12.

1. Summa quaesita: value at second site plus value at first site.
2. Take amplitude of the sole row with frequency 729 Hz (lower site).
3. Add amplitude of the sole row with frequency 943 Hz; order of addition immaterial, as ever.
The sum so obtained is 9.9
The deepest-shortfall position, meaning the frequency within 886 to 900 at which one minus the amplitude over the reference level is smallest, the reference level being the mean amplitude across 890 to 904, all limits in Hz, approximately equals 899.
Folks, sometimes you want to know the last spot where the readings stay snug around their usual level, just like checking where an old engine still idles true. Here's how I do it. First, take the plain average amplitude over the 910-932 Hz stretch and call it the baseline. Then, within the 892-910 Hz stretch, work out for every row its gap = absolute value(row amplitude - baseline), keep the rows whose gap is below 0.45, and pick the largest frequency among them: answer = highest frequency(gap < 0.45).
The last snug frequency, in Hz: 909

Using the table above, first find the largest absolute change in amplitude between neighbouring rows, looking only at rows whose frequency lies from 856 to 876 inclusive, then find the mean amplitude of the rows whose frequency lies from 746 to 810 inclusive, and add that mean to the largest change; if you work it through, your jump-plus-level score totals 5.06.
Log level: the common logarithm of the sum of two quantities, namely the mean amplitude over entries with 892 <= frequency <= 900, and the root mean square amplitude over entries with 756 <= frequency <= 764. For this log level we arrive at 1.04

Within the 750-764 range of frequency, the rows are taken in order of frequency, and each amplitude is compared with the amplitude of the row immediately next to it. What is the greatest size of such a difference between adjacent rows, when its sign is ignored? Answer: 0.36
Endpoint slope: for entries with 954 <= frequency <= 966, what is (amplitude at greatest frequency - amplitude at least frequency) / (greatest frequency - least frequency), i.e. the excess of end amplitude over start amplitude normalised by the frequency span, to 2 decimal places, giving 0.00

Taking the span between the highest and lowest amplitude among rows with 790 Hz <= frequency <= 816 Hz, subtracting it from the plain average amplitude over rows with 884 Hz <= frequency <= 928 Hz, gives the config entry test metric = 3.30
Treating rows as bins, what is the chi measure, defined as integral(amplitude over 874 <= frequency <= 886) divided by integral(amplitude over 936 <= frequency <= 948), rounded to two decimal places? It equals 1.17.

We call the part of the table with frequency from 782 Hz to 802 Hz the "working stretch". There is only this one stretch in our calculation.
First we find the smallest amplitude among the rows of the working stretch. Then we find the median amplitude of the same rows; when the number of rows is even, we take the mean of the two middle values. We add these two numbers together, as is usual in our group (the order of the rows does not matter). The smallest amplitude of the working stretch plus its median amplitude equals 6.8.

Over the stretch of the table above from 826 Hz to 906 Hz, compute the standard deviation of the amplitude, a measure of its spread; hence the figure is 0.46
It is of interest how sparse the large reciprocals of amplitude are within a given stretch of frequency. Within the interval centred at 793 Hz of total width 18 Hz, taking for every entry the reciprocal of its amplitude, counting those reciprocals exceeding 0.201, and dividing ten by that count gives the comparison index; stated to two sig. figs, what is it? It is 1.1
